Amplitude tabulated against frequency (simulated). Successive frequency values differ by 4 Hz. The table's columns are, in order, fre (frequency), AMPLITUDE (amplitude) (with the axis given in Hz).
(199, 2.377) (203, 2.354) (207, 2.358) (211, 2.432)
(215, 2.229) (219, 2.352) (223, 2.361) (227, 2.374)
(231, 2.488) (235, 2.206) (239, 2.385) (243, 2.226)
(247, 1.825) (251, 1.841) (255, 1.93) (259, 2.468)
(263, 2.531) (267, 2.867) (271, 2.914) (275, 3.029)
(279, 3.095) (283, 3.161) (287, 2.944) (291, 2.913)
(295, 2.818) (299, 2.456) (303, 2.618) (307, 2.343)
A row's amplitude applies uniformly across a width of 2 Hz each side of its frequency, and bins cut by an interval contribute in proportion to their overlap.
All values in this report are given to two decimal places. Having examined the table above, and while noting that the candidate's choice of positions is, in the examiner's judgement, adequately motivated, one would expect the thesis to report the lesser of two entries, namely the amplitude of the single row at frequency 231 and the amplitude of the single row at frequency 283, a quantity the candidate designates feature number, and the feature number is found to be 2.49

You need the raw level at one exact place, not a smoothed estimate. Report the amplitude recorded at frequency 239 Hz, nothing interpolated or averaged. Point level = 2.385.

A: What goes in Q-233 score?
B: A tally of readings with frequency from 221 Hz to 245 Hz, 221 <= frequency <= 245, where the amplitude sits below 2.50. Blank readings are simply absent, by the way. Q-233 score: 6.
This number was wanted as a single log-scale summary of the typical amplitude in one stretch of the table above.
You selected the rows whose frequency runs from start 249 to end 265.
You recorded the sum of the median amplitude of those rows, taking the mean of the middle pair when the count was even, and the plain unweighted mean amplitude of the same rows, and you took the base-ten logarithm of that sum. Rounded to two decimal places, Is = 0.64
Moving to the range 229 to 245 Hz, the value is 0.67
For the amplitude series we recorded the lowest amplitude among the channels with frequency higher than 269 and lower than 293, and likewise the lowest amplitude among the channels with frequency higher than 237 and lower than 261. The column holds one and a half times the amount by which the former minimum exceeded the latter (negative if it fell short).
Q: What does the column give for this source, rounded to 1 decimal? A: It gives 1.6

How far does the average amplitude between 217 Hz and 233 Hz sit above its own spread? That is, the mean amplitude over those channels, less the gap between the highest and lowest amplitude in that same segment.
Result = 2.3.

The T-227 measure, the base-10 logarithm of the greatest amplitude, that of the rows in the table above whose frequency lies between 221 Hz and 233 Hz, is 0.396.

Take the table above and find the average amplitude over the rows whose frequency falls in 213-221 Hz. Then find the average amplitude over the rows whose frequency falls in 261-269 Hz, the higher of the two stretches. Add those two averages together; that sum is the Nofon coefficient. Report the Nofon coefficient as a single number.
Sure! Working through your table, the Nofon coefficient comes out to 5.0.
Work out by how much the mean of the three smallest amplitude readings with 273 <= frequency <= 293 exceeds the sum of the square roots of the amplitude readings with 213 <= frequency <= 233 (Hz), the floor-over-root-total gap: -4.7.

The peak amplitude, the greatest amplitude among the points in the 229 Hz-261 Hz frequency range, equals 2.488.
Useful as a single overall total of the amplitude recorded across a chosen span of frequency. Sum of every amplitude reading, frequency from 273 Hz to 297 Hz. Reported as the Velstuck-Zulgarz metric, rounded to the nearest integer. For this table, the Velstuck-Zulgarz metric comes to 18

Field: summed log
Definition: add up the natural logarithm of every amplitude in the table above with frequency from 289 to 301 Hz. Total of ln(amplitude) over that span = 3.0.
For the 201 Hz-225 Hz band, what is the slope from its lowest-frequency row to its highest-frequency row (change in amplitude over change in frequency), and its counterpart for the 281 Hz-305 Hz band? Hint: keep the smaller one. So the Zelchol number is -0.03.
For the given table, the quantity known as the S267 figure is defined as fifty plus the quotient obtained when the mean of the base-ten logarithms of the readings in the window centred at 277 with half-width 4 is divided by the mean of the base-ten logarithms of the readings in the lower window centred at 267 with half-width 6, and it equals 51.1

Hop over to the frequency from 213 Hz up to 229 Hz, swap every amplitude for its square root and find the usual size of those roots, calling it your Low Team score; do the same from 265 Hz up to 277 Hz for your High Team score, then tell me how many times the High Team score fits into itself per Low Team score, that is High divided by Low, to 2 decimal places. 1.12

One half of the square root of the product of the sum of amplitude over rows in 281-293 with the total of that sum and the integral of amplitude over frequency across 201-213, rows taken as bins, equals 9.2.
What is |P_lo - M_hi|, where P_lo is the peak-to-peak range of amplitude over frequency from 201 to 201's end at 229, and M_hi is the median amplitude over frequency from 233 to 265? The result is 2.01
